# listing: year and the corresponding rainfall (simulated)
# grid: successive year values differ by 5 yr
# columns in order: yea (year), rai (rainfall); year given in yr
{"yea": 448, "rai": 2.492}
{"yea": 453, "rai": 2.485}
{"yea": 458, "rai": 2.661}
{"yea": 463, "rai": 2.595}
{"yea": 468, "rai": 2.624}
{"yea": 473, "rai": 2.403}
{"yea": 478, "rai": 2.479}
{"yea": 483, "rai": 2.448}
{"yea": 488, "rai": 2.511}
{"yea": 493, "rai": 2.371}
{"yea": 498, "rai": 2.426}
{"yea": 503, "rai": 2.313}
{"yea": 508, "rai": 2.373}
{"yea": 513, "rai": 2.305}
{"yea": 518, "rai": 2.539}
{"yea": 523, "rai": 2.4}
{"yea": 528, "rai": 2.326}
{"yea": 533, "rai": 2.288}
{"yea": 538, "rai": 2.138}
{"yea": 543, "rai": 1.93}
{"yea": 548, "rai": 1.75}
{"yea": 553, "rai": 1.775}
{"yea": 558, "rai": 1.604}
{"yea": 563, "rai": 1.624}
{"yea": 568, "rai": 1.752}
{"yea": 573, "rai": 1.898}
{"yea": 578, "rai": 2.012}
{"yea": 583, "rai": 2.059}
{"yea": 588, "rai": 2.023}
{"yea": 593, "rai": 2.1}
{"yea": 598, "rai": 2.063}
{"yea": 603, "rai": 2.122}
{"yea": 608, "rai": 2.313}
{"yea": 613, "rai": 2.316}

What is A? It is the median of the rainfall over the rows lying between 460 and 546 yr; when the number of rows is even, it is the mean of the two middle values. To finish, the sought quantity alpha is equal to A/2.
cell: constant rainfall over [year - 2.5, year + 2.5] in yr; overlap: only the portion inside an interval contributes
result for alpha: 1.20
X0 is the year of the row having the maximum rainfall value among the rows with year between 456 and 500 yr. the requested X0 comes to 458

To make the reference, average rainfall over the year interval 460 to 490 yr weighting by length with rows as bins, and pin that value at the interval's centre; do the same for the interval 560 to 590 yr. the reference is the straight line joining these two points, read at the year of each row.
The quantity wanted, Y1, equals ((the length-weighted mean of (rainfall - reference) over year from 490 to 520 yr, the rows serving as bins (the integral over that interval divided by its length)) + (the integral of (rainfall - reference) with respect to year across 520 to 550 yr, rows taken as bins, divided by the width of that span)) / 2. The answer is 0.04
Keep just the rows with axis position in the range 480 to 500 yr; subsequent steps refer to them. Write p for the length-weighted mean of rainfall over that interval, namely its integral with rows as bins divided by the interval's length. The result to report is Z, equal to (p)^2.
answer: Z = 6.0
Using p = 2.4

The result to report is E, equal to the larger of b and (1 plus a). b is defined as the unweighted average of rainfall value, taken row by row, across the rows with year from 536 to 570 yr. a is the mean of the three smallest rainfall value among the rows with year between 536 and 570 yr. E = 2.66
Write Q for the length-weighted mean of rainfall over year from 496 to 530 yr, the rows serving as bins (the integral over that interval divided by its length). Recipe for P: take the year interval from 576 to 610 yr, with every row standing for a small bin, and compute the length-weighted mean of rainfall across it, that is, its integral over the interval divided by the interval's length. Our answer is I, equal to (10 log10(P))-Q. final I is 0.8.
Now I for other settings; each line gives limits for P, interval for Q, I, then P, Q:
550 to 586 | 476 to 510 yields 0.2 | 1.82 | 2.42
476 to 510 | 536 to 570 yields 2.0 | 2.42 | 1.79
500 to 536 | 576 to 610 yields 1.6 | 2.36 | 2.10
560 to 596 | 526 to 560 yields 0.9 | 1.92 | 1.97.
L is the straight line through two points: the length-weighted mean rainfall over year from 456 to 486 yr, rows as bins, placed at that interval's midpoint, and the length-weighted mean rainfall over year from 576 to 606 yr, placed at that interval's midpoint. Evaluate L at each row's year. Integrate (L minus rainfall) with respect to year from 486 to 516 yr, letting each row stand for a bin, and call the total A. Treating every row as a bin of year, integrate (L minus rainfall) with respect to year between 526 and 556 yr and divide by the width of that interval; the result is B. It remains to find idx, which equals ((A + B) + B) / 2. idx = 0.7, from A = 1.0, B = 0.24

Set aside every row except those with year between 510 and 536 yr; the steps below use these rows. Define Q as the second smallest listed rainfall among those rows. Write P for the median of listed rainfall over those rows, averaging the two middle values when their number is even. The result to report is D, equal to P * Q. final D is 5.4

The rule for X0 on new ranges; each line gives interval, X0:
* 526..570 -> 528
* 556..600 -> 593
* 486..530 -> 518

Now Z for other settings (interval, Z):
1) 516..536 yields 5.7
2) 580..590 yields 4.2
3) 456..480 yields 6.5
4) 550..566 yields 2.8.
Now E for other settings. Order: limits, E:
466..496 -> 3.41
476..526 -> 3.33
